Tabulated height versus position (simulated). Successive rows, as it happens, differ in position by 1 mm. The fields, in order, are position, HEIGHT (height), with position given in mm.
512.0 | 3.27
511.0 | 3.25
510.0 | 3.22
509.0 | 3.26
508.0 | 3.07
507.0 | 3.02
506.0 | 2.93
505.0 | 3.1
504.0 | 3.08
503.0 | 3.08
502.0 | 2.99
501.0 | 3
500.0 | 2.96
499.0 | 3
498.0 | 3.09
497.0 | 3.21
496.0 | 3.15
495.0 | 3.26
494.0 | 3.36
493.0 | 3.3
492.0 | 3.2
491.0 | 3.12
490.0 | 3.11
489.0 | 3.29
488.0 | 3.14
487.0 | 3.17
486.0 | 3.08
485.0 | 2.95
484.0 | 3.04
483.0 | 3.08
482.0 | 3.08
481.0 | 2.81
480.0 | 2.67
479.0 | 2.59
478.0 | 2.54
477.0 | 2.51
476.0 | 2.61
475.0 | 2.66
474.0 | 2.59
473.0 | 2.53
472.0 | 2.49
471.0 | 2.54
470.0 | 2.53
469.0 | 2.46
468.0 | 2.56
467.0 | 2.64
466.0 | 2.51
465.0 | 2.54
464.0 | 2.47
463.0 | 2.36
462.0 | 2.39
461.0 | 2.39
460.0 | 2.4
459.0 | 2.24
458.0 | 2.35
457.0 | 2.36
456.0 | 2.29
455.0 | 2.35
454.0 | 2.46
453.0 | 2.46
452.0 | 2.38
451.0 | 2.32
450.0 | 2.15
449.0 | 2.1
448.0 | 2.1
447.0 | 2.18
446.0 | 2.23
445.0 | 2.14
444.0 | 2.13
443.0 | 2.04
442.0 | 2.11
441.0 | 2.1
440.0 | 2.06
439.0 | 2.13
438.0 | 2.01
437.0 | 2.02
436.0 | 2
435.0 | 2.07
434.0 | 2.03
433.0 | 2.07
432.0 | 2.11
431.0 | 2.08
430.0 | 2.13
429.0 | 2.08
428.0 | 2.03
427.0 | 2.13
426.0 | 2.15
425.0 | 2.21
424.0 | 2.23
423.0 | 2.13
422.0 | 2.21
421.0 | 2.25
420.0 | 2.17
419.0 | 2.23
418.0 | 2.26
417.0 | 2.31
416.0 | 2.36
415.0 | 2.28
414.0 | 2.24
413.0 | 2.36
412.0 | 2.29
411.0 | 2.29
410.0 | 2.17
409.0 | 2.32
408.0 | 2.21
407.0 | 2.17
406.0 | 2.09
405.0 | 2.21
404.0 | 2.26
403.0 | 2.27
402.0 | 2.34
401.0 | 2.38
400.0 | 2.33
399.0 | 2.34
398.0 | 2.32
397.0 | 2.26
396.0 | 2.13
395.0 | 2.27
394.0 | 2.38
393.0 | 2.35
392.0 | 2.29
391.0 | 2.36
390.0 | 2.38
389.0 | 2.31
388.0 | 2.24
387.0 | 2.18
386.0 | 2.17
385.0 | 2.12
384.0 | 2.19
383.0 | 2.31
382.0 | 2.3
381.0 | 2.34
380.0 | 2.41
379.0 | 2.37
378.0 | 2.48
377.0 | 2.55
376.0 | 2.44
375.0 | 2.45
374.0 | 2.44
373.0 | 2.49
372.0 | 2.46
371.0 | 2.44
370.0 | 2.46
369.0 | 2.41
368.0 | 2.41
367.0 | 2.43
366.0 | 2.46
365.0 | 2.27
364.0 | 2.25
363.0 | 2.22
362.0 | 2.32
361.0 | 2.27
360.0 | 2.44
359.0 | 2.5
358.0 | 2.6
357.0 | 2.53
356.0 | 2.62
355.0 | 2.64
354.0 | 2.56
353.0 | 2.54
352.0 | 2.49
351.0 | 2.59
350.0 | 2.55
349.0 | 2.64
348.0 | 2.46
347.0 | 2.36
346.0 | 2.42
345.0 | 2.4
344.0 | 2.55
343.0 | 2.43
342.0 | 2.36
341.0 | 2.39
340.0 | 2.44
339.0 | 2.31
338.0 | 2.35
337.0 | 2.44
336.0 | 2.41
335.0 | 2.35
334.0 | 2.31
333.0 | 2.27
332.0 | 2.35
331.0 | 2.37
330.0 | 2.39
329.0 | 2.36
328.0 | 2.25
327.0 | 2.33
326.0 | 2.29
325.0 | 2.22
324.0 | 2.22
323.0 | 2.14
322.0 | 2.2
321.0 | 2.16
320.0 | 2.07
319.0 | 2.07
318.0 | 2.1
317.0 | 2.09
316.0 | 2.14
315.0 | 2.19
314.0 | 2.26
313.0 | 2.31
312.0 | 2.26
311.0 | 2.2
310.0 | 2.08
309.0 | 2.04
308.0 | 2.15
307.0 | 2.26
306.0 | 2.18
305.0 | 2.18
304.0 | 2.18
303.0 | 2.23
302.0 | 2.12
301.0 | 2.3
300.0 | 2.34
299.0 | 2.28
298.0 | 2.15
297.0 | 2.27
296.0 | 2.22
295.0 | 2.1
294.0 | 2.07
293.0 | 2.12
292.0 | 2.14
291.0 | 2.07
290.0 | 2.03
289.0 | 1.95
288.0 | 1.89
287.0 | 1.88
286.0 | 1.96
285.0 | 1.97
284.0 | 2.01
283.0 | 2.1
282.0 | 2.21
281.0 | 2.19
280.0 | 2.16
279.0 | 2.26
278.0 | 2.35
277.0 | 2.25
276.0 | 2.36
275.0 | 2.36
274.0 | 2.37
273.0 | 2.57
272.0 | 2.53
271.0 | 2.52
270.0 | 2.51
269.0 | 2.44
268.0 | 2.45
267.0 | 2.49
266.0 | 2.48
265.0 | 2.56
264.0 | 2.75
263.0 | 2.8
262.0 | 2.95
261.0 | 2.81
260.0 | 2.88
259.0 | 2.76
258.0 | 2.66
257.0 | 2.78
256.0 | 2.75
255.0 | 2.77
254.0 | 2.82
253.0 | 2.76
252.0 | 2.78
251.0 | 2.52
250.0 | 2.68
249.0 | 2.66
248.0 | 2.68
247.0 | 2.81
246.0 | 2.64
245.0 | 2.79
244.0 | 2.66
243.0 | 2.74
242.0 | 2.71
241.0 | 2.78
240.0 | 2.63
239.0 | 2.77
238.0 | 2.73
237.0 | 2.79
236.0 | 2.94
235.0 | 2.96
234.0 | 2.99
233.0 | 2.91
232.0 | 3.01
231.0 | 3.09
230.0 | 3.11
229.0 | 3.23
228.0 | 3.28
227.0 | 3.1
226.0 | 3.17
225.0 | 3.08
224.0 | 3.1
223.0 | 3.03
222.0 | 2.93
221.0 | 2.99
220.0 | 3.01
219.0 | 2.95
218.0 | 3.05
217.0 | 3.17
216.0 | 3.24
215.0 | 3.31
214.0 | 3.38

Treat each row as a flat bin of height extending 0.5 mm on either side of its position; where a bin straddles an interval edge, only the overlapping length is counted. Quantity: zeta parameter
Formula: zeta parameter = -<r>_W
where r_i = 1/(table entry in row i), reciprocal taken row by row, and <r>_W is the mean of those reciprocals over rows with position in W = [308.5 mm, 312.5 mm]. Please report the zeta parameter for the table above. -0.467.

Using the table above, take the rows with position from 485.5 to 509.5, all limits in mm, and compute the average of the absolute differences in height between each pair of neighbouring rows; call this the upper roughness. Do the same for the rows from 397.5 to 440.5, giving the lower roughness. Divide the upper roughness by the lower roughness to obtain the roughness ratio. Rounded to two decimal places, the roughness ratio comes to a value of 1.40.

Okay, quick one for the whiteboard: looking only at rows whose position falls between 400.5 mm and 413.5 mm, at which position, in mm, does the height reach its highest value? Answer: 401.0 mm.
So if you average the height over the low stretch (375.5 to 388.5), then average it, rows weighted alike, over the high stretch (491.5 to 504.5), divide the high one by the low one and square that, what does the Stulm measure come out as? 1.8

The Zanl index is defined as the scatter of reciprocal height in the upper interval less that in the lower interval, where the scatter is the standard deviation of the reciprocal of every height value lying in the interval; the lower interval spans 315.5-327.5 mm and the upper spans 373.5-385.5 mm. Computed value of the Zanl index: 0.005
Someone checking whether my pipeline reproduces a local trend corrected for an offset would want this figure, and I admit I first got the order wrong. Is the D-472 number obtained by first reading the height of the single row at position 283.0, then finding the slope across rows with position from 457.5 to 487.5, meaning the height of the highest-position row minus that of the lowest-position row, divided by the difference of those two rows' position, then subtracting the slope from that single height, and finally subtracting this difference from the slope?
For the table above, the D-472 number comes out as -2.0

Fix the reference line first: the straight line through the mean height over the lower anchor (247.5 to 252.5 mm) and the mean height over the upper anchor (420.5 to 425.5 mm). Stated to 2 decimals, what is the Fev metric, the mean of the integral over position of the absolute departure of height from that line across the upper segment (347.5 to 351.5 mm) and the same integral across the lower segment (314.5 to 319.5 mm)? 1.24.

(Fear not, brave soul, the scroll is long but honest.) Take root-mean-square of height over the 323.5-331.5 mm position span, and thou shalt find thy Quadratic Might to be 2.30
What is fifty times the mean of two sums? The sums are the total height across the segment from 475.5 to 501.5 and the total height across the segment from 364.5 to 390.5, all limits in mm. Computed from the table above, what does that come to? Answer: 3496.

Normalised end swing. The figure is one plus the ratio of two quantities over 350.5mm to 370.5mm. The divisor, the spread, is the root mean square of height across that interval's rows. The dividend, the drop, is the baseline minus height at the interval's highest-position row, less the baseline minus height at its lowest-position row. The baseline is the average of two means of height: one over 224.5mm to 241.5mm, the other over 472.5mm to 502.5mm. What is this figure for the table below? 1.05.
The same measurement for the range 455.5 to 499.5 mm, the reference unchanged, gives 0.75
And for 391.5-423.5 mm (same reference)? 1.07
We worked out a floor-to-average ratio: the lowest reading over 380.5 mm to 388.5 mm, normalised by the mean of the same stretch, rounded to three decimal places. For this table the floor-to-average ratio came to 0.950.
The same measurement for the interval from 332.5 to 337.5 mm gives 0.963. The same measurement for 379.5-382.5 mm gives 0.979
